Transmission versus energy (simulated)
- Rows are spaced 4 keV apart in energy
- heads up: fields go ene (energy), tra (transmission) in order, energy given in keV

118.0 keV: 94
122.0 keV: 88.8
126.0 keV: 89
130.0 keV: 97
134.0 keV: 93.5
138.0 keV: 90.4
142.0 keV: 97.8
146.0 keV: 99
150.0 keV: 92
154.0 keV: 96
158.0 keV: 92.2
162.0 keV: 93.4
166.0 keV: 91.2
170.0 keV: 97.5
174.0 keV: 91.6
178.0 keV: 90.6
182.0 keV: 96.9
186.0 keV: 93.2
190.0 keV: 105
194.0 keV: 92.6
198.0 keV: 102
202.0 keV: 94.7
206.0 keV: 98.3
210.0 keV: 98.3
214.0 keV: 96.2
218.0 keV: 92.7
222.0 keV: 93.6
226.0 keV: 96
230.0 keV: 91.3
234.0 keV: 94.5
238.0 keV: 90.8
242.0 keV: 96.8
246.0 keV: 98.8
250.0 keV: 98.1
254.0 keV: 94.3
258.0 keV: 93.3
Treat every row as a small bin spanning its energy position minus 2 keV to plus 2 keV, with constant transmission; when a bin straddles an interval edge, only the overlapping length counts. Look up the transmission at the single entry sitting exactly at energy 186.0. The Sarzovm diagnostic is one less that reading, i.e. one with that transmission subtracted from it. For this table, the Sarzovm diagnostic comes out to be -92.2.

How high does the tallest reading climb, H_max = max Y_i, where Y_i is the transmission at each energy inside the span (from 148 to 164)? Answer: 96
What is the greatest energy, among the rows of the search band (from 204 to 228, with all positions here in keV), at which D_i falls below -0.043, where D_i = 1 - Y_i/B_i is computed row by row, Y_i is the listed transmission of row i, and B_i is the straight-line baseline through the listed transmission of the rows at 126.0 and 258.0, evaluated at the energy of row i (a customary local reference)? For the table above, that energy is 214.0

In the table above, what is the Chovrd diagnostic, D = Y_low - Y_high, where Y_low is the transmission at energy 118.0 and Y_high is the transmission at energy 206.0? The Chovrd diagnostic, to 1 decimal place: -4.3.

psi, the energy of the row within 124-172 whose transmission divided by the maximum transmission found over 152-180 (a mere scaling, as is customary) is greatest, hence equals 146.0 keV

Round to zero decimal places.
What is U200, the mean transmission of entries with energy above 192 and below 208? 97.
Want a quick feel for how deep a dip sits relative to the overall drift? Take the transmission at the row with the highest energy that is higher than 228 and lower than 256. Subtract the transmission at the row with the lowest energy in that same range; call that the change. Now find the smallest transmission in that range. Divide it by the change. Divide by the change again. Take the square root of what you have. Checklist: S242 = 3.2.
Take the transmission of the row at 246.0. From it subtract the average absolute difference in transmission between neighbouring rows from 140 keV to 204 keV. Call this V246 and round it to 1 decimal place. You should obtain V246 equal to 93.2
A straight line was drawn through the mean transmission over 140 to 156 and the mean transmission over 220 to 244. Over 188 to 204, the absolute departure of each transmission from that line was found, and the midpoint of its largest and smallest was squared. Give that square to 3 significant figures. 25.0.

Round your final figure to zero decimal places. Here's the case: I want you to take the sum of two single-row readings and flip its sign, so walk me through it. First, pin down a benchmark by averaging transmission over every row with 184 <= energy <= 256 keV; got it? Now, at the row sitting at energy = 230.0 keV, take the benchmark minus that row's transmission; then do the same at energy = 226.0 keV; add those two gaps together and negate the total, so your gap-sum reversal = -5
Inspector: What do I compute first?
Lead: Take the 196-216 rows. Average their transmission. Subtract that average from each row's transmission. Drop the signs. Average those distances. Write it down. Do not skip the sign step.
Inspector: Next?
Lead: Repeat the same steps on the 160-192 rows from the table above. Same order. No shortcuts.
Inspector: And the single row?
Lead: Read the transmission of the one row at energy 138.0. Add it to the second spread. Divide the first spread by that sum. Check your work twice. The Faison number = 0.0208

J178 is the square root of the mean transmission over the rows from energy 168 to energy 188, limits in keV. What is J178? 9.69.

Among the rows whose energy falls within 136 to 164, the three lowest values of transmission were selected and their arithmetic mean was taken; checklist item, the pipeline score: 91.5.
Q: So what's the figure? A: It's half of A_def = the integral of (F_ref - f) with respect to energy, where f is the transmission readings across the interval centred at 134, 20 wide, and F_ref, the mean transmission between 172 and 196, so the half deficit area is 14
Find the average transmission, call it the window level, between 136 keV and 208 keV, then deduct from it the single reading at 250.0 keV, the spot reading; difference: -2.9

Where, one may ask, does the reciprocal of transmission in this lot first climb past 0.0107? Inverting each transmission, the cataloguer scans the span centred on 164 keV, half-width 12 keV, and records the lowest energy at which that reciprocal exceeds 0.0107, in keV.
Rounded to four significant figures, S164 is 158.0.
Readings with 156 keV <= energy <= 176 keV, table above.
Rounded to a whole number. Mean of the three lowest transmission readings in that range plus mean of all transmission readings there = 185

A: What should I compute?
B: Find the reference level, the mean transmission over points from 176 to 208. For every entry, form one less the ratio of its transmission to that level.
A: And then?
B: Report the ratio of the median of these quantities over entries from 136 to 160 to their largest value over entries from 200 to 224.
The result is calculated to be 0.65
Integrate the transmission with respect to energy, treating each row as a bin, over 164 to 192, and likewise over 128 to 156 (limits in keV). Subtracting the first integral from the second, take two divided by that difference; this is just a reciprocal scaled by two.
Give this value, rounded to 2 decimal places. -1.67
